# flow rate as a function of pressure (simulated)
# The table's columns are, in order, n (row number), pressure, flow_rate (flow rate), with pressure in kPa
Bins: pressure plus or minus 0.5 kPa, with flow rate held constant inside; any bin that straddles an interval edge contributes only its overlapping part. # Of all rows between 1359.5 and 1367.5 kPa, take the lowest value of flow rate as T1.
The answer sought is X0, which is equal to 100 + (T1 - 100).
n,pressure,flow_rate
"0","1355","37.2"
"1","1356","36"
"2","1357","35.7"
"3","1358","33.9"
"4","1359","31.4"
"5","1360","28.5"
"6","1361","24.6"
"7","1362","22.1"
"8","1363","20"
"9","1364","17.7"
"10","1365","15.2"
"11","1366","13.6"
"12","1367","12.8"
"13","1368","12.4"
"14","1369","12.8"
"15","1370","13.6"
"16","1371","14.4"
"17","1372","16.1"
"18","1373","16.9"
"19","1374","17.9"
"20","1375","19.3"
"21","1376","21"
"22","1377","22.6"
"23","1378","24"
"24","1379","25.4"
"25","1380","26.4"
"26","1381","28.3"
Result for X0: 12.8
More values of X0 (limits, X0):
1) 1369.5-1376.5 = 13.6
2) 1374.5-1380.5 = 19.3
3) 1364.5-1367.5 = 12.8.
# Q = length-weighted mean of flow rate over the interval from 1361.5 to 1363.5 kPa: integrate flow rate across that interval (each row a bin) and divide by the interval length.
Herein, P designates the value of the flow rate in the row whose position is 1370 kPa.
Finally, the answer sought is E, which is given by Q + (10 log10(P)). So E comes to 32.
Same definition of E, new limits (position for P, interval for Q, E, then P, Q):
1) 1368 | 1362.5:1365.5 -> 29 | 12.4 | 18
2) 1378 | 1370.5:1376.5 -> 31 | 24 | 18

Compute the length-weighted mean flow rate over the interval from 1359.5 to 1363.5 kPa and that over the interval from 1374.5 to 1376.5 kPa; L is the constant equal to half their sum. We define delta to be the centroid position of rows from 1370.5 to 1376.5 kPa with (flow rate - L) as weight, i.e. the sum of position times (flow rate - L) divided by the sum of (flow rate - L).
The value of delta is 1372.7 kPa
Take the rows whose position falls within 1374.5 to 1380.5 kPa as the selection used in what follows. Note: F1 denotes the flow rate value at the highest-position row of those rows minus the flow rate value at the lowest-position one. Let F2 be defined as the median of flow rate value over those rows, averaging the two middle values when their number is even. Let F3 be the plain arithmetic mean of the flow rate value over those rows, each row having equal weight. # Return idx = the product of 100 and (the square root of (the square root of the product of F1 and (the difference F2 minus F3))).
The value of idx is 107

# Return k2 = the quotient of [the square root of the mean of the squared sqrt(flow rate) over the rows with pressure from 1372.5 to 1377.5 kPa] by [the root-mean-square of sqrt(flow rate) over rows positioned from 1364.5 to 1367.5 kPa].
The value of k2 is 1.2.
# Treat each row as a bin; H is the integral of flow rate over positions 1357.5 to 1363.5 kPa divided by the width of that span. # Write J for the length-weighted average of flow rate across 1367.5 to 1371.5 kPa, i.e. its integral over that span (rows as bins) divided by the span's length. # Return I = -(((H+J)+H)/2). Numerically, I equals -33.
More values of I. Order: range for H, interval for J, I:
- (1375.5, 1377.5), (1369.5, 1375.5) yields -30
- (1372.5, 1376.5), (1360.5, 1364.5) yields -29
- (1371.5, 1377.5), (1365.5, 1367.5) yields -26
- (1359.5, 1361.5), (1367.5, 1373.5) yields -34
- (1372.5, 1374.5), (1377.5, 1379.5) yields -30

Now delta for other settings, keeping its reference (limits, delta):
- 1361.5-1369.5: 1366.7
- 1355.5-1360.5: 1357.7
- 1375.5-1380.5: 1379.4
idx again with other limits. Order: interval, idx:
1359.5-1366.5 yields 138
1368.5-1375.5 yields 112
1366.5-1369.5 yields 0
